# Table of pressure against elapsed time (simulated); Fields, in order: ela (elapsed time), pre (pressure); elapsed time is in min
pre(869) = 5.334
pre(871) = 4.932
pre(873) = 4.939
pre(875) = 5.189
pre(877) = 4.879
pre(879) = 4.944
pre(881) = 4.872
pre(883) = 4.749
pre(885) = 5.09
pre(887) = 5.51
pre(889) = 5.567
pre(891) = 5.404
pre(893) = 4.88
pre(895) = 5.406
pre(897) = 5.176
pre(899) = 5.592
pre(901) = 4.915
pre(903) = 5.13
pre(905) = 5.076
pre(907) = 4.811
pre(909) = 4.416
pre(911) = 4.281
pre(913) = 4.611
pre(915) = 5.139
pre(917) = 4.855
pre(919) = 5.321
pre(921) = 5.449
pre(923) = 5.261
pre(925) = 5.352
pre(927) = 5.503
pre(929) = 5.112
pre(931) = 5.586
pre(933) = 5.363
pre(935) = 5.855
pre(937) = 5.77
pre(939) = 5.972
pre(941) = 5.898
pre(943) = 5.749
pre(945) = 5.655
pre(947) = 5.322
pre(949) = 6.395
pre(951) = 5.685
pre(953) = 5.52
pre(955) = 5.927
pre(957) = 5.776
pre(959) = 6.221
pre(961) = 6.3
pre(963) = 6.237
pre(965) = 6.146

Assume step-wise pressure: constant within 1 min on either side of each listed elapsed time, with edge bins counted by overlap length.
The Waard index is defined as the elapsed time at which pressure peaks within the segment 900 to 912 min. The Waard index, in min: 903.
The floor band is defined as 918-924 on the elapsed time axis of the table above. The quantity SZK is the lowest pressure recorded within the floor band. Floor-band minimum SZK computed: 5.261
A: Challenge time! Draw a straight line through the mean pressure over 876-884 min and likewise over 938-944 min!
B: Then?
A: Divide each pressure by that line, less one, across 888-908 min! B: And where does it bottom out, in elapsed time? 907 min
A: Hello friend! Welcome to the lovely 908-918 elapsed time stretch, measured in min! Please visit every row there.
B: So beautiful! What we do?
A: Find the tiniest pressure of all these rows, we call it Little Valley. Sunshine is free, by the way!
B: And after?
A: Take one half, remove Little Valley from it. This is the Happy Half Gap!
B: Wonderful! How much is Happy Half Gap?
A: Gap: -3.8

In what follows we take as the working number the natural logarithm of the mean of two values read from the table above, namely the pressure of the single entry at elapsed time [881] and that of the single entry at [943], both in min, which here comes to 1.67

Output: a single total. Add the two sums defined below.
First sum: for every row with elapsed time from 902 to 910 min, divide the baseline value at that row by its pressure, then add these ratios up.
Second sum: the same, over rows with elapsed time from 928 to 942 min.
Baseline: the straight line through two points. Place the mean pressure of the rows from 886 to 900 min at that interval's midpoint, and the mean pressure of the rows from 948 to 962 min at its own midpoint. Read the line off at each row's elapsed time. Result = 12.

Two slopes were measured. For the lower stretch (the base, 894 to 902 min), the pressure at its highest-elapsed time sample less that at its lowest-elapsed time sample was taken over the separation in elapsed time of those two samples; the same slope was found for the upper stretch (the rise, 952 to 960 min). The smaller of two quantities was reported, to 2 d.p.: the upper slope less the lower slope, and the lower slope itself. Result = -0.08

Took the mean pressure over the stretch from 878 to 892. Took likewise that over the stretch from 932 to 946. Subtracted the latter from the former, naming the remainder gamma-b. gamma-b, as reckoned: -0.59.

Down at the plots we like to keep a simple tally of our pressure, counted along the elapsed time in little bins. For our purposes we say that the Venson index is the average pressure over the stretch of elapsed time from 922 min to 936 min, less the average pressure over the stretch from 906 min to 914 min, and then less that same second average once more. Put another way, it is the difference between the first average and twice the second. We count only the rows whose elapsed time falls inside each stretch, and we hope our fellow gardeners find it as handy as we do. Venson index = -3.6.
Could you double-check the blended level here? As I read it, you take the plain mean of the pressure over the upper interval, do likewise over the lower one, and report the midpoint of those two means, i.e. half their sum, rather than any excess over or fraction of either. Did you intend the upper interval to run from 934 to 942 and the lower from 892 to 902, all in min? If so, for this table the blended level 5.53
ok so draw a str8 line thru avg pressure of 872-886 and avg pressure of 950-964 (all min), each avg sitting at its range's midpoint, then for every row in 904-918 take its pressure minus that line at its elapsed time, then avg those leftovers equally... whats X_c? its -0.6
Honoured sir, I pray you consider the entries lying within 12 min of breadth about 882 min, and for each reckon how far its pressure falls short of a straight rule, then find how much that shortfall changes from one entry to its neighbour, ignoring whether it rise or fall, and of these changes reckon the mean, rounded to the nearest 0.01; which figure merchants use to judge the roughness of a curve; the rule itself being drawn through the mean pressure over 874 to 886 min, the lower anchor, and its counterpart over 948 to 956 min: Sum 0.20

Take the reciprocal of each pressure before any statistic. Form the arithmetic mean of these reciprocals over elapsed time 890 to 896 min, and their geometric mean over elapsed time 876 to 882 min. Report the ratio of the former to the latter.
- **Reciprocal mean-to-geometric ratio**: 0.94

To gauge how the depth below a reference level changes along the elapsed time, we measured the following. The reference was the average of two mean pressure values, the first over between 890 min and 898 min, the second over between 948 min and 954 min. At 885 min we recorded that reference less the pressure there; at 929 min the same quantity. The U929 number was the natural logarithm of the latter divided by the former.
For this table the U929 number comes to 0.0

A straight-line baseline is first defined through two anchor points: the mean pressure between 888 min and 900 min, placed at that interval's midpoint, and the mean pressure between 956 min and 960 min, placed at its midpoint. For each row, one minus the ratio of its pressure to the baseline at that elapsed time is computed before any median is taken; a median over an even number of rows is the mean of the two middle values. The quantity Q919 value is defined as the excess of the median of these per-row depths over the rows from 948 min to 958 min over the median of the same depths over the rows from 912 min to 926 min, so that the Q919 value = -0.031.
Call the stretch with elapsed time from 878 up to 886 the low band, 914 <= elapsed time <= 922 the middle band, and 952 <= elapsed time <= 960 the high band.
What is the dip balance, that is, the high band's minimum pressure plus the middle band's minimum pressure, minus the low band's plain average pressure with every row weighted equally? 5.5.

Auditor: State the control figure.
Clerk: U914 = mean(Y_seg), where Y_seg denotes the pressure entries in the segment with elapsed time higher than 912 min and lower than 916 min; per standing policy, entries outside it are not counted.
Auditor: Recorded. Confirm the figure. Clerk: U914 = 4.9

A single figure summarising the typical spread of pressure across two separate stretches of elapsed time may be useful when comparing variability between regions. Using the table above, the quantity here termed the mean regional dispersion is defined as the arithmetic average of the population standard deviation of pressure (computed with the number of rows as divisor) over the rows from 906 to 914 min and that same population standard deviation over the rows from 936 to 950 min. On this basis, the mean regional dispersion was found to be 0.25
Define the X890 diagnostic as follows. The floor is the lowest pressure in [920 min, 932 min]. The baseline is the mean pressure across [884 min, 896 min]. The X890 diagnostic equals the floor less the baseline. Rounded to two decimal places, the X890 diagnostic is -0.20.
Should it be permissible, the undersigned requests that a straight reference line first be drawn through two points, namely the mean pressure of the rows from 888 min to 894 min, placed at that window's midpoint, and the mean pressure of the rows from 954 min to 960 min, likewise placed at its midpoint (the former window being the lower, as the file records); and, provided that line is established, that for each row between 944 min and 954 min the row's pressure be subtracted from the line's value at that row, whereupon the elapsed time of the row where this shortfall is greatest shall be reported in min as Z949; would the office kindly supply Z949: 947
